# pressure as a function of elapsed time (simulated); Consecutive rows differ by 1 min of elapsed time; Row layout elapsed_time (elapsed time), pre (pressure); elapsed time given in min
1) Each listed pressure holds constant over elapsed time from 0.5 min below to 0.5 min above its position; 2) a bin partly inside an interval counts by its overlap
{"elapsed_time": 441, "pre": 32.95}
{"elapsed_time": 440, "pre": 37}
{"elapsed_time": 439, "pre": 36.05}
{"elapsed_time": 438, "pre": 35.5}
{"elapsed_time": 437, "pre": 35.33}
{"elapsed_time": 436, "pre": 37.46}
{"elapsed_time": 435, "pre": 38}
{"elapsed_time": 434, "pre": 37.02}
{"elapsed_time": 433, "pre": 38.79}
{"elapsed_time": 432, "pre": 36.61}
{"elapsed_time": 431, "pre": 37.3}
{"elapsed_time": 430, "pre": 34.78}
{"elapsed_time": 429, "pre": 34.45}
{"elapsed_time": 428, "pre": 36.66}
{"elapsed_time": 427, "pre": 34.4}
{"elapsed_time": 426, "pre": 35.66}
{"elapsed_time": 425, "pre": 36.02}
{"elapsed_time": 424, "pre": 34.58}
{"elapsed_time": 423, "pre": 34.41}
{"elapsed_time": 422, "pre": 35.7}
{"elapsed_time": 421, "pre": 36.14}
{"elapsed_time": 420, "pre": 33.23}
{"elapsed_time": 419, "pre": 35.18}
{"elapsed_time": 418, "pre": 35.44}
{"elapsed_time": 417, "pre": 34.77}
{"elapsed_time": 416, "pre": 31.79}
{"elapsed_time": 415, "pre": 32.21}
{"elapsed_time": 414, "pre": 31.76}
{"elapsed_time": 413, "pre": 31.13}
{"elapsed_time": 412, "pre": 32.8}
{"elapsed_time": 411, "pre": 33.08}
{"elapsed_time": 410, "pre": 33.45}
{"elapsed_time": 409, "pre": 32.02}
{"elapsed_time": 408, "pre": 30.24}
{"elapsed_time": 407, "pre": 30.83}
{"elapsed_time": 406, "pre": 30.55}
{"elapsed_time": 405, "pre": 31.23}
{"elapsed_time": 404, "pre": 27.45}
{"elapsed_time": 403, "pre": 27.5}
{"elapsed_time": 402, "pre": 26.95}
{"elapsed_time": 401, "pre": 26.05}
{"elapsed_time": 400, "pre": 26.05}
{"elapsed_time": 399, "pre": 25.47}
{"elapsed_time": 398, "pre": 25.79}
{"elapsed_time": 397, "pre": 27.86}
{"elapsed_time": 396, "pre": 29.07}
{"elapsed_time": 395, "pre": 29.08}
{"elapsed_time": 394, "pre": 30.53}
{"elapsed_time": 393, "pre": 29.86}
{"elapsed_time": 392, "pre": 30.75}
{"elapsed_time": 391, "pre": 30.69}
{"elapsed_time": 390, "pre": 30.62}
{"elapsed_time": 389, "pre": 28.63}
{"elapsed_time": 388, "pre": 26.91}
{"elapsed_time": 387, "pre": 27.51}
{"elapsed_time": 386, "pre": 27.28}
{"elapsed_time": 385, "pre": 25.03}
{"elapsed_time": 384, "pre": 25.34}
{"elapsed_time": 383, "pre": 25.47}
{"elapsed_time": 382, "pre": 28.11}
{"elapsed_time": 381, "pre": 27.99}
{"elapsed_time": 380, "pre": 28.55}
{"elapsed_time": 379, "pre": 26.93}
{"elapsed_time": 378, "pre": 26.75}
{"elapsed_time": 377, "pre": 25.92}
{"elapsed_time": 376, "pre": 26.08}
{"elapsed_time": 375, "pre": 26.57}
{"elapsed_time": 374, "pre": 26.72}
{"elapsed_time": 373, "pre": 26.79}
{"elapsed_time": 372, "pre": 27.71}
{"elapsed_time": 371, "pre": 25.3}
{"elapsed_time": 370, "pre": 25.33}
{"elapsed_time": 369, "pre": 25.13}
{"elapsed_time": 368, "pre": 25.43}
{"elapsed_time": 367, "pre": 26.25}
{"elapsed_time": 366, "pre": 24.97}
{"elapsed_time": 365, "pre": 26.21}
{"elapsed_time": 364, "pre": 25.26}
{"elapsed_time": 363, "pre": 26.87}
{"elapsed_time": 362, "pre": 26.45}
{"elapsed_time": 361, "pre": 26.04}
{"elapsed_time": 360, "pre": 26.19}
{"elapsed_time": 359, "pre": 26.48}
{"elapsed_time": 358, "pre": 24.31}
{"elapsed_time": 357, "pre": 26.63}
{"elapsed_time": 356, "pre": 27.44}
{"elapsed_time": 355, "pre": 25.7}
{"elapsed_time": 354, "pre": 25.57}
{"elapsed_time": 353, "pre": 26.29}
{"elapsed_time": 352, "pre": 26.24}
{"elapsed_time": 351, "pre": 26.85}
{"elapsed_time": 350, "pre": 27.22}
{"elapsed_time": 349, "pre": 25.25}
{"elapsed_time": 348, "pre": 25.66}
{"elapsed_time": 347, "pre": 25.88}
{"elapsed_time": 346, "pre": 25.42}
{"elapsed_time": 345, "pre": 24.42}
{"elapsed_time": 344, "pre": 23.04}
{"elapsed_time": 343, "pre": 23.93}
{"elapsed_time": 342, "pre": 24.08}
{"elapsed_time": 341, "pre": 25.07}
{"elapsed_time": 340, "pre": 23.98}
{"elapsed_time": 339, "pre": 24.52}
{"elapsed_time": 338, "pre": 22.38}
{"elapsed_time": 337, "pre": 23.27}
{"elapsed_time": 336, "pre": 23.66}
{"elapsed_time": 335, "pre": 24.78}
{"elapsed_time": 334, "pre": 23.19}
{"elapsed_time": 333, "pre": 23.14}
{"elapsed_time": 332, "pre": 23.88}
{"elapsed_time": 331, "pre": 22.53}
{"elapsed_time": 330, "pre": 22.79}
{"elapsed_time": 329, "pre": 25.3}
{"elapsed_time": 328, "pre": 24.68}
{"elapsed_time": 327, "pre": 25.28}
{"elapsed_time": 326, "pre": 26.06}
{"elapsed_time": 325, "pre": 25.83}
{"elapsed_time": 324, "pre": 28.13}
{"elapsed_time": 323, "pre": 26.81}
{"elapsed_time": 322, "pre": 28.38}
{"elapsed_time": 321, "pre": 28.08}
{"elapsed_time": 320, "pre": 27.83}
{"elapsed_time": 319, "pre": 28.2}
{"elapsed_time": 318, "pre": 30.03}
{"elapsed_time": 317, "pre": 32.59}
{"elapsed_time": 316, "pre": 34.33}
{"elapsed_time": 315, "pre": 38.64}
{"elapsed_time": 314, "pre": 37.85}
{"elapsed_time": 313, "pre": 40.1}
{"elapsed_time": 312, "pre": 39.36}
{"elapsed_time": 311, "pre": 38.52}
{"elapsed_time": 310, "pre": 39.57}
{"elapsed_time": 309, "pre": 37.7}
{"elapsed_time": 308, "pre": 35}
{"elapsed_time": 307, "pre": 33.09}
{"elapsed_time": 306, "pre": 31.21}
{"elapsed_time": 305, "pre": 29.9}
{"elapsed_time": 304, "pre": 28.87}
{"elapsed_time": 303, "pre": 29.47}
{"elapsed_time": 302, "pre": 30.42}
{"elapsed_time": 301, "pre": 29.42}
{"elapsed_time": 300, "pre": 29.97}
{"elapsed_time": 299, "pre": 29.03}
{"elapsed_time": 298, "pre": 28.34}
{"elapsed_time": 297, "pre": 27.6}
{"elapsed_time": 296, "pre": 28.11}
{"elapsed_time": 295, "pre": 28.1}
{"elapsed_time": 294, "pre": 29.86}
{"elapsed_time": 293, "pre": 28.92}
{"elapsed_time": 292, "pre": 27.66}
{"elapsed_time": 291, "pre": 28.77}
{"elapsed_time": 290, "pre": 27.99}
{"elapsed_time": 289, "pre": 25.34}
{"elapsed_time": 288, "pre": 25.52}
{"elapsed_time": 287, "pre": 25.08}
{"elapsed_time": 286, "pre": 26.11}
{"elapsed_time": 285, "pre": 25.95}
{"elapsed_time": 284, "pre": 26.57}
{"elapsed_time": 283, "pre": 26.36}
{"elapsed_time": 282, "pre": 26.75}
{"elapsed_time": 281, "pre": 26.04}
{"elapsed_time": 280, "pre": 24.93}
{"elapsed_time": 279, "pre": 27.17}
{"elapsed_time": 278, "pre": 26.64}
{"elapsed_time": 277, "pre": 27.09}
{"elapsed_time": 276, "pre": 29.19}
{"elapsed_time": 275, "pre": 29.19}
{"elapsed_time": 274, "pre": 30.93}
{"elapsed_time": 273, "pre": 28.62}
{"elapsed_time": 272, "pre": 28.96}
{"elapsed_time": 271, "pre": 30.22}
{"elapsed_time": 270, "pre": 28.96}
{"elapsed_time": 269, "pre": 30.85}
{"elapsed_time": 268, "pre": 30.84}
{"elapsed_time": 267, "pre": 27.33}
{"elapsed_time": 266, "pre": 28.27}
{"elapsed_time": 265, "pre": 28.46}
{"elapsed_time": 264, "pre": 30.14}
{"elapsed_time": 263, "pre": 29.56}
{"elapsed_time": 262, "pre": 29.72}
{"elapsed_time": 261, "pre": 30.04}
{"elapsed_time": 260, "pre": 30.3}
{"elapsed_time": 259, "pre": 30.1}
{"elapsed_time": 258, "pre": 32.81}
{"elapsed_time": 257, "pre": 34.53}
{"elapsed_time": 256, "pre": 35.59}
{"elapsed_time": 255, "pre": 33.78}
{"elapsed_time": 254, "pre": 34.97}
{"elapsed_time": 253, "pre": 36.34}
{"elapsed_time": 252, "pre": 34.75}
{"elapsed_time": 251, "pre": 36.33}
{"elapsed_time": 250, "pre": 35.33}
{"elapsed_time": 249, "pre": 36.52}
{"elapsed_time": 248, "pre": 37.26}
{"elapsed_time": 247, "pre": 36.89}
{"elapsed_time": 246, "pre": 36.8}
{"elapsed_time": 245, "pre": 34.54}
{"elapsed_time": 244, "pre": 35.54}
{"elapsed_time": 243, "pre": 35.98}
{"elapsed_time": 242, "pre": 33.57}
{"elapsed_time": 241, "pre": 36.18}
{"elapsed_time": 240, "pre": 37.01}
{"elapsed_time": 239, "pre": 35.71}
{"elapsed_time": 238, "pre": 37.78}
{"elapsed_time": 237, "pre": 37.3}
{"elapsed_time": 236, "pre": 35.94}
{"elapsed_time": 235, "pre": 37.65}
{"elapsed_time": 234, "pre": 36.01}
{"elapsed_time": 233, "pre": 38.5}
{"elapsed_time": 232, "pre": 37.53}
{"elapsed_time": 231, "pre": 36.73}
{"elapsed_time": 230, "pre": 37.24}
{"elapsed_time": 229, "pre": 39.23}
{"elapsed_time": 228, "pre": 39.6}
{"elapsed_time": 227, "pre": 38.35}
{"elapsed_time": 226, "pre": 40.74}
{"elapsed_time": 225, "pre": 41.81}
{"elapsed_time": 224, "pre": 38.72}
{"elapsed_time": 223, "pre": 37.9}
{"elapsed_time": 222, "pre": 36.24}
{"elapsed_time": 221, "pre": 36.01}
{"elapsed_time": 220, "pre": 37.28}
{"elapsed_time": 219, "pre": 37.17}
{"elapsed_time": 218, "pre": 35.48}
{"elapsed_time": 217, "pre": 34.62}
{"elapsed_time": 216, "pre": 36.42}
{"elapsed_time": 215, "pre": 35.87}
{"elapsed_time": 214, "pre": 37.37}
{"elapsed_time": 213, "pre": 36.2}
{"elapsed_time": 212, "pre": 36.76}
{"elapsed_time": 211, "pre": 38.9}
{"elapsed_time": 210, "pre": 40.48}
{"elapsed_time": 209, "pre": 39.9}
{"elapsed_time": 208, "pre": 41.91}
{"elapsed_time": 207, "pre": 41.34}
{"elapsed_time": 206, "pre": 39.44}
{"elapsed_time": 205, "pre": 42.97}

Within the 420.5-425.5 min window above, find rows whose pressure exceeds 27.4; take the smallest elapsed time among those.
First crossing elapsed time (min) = 421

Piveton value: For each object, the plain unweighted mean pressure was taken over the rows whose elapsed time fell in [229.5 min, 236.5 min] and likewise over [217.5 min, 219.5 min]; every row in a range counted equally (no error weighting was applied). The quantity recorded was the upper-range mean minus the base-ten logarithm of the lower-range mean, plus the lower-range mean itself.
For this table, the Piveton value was 71.9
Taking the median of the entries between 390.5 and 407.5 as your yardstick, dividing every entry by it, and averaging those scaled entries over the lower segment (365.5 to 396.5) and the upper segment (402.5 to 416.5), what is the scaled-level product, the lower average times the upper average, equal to 1.01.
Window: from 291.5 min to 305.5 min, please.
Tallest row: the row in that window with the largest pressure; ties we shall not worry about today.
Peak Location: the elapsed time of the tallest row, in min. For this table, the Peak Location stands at 302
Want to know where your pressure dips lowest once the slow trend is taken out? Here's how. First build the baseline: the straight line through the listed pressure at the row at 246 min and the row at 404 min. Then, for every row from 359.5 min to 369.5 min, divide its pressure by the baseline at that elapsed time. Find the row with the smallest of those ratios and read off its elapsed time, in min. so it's 366 min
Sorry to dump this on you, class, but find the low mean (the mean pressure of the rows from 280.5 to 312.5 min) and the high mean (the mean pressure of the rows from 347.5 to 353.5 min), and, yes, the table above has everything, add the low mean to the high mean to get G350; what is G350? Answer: 56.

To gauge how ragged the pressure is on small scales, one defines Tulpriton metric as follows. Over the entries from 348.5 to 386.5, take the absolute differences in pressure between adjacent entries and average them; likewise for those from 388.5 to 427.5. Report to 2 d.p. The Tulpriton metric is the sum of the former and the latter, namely 1.82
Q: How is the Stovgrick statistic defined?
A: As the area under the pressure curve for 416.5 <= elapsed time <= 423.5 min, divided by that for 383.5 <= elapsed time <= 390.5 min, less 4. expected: -2.72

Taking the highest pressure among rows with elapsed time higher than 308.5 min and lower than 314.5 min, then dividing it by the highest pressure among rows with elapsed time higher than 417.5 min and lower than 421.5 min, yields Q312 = 1.11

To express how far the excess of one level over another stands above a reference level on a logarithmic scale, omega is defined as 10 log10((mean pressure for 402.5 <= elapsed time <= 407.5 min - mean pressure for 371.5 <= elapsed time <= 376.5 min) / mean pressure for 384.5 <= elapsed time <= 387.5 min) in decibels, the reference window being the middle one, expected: -10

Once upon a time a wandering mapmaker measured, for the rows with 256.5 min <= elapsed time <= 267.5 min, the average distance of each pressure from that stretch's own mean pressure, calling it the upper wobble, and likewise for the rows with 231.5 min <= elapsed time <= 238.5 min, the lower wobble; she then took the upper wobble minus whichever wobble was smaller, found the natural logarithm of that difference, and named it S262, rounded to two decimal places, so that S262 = -0.50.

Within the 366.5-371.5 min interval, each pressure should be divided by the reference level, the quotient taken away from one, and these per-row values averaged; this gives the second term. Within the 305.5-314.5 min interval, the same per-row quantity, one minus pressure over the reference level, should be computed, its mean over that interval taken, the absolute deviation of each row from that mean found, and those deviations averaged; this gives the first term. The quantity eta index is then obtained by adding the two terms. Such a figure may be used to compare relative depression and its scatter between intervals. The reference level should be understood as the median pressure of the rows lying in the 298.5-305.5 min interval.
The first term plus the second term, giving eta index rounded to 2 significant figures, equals 0.22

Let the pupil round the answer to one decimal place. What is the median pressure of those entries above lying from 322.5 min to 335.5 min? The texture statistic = 24.8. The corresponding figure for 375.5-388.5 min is 26.9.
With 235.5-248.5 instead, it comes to 36.2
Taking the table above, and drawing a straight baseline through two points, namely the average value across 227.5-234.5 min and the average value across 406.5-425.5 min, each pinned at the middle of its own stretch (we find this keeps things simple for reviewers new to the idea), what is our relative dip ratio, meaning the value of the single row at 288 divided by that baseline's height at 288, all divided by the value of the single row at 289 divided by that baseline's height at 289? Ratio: 1.006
